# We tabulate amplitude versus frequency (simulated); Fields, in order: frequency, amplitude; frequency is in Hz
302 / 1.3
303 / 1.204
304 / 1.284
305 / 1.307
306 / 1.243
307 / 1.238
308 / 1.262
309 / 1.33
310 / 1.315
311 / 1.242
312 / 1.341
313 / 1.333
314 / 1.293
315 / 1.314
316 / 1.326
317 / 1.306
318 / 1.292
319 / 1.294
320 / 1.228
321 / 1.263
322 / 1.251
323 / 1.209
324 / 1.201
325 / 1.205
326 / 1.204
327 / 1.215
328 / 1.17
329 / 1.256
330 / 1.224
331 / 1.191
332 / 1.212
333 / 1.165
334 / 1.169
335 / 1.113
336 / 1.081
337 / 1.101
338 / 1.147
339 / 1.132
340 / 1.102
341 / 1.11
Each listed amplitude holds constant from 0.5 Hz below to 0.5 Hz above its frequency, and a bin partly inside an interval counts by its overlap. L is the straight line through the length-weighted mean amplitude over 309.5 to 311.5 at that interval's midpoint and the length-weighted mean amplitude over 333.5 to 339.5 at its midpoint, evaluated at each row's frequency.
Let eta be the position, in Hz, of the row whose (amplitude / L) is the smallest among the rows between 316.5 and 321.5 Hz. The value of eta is 320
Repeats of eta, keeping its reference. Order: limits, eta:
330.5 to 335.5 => 335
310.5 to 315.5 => 311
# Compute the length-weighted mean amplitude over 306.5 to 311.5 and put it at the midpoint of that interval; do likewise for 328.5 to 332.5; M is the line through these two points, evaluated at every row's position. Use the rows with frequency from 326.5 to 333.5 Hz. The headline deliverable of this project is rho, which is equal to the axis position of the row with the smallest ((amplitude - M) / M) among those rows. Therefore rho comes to 328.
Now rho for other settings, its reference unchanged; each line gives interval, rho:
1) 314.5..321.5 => 320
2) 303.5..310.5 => 307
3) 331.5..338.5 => 336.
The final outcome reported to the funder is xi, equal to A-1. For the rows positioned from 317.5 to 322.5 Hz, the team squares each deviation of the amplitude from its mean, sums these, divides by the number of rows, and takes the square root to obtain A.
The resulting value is -0.975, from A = 0.025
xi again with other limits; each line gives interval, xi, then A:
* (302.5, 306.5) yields -0.961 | 0.039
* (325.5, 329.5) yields -0.969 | 0.031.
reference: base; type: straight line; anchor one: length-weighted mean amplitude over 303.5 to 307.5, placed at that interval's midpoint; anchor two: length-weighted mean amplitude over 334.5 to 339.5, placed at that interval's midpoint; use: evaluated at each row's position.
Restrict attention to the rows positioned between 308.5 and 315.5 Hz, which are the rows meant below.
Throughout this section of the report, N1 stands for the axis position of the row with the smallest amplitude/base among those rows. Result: 311 Hz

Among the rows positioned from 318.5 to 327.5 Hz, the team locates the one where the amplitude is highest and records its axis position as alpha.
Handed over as 319 Hz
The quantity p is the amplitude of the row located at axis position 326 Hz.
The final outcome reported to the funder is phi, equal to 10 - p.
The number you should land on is 8.80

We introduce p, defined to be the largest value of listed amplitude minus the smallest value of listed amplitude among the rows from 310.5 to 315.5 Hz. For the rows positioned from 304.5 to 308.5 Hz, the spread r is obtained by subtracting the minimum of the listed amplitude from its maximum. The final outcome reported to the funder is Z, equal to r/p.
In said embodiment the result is 0.7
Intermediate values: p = 0.099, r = 0.07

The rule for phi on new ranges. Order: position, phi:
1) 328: 8.83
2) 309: 8.67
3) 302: 8.70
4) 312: 8.66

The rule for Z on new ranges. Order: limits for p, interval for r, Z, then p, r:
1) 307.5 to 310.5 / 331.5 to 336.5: 1.9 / 0.068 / 0.13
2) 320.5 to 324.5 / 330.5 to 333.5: 0.8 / 0.062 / 0.05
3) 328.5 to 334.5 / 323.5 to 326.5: 0.0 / 0.091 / 0.00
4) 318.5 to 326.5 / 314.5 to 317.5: 0.2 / 0.093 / 0.02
